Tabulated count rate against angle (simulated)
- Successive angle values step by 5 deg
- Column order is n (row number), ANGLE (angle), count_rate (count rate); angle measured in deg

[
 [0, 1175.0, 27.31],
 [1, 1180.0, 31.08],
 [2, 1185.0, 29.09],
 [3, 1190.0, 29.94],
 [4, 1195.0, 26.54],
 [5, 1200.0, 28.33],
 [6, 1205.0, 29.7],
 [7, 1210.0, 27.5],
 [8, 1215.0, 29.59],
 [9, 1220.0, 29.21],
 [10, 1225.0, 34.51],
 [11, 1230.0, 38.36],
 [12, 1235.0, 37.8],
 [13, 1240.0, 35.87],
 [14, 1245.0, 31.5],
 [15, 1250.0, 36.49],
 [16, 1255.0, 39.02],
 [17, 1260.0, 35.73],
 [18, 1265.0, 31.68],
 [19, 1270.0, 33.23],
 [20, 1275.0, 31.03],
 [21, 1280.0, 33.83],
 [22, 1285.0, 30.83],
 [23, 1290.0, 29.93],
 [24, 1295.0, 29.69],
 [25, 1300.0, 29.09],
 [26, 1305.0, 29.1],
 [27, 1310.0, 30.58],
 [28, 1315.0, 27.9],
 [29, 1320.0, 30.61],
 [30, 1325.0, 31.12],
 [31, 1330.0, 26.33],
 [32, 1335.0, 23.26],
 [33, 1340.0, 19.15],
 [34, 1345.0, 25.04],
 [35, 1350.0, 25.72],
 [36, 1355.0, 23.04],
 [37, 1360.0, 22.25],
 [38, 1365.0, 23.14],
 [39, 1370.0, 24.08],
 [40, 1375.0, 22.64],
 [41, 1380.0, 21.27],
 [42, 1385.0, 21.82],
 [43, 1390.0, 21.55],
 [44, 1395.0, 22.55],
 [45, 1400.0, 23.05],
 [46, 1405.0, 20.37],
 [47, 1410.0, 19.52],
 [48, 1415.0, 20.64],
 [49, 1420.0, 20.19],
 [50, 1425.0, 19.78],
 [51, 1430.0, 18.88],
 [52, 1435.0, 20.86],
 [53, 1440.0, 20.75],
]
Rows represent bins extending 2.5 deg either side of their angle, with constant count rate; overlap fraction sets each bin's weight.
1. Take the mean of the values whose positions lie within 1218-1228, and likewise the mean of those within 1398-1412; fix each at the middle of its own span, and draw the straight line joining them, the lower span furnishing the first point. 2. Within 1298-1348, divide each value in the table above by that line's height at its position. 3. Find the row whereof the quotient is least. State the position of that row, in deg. 1340.0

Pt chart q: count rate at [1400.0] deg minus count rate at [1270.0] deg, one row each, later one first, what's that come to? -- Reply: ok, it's -10.2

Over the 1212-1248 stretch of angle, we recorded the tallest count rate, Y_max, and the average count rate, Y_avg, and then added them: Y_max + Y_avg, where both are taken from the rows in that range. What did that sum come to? 72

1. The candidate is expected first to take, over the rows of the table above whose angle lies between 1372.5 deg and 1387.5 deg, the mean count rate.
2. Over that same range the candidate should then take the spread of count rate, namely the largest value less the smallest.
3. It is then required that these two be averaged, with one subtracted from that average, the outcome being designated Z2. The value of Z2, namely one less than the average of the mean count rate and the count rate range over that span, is 11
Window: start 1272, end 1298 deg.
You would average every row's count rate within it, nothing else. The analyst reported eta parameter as 31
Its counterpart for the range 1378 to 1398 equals 22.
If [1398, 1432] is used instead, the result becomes 20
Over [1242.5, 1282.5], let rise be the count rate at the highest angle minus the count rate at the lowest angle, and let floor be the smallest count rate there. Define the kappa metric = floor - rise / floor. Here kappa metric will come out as 31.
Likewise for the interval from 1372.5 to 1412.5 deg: 20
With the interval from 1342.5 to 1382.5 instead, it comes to 21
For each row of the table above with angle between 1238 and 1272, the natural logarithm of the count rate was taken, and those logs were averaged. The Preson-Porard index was 3.55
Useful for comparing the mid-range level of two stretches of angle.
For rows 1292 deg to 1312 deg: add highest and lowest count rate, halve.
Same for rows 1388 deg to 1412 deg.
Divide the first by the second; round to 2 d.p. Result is 1.40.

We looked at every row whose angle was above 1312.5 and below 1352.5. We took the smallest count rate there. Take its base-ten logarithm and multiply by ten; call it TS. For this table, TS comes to 12.8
